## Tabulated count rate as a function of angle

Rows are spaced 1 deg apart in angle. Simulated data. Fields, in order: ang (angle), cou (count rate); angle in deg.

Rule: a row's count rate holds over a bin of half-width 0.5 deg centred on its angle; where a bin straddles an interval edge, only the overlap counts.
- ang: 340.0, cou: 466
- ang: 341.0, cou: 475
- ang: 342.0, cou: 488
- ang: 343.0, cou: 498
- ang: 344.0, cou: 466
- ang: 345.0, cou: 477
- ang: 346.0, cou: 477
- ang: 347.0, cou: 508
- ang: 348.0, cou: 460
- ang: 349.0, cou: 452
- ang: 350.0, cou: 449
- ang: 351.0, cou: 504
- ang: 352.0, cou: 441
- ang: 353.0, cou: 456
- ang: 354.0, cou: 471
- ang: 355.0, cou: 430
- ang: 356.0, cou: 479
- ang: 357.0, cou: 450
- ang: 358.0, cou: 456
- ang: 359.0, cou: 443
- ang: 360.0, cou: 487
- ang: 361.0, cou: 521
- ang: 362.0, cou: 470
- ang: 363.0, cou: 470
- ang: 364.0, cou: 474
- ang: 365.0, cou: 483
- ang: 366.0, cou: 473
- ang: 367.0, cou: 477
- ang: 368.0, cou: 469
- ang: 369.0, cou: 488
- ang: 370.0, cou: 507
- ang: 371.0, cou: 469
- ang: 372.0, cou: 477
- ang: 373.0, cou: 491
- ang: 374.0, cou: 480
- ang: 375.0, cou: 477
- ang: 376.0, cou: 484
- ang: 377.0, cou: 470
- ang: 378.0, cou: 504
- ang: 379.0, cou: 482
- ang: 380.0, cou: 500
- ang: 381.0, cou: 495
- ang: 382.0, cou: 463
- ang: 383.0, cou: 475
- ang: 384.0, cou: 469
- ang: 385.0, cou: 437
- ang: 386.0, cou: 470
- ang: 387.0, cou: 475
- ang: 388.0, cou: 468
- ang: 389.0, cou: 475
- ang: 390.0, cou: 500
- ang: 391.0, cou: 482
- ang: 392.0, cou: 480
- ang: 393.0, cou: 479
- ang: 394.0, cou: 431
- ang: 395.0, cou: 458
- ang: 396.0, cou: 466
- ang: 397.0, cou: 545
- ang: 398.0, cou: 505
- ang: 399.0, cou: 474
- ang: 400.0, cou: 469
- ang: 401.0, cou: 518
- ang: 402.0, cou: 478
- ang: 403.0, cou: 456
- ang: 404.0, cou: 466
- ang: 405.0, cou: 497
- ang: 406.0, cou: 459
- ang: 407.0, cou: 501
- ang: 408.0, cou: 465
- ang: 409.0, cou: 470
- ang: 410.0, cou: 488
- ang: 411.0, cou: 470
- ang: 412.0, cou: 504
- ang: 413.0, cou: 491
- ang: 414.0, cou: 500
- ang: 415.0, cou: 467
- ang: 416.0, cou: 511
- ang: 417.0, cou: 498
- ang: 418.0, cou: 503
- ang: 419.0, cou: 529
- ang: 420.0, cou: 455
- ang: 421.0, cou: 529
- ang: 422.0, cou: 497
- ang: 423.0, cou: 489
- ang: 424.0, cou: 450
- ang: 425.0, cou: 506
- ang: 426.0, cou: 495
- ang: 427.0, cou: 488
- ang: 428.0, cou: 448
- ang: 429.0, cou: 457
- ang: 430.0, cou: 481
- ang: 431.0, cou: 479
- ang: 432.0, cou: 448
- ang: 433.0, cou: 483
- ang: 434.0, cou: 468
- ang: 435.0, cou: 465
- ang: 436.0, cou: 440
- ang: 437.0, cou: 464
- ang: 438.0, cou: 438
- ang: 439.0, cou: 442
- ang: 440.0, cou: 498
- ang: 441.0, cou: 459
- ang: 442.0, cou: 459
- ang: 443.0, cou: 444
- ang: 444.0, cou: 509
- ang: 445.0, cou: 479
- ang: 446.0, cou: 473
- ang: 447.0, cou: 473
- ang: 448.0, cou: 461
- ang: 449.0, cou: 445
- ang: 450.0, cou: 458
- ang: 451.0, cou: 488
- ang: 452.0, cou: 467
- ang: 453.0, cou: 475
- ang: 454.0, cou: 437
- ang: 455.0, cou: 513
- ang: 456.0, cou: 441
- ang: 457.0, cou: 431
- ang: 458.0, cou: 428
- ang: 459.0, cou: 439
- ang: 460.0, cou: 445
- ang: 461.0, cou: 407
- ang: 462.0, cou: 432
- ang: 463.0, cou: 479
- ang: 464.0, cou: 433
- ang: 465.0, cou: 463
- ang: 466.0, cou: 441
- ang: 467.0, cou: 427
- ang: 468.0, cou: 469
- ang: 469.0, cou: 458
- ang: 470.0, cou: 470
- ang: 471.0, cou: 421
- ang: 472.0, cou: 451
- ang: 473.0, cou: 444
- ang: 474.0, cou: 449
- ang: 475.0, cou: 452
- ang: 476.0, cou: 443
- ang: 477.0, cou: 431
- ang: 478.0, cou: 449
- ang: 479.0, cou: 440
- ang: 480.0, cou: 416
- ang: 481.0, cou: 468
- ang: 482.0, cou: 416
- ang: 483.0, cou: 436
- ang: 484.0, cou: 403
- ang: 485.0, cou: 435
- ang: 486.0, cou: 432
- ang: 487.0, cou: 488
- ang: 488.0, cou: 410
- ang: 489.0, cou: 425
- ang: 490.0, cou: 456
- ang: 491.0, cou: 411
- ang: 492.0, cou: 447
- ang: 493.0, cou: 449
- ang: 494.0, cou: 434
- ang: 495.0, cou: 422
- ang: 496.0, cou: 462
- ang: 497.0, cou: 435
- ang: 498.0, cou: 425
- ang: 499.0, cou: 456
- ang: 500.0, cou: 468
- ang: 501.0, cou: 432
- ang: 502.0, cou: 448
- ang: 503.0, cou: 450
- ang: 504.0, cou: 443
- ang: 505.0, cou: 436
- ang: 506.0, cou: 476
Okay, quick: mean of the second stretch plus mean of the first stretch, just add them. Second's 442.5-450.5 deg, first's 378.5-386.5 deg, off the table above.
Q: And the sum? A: 942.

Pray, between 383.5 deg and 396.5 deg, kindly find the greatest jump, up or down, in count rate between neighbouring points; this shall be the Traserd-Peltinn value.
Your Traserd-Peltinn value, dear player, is 48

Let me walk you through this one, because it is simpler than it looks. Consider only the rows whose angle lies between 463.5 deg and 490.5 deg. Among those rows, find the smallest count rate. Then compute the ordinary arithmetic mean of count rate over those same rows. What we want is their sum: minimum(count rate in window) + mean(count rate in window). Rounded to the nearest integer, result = 845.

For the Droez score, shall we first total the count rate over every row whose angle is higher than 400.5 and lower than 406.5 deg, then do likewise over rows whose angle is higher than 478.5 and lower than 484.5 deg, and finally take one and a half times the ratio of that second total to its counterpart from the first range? 1.35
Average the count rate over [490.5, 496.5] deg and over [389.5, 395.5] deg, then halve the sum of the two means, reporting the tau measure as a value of 455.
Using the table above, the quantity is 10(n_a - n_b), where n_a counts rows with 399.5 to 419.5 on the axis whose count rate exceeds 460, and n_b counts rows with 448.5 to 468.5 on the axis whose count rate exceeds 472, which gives 140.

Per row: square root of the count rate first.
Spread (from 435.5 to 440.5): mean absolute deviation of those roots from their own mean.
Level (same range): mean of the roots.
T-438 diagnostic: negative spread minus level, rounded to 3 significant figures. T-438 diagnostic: -21.8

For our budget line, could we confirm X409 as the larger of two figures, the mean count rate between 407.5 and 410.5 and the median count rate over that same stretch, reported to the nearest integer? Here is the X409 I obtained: 474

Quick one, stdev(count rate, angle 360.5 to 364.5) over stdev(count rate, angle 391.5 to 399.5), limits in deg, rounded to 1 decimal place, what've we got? 0.7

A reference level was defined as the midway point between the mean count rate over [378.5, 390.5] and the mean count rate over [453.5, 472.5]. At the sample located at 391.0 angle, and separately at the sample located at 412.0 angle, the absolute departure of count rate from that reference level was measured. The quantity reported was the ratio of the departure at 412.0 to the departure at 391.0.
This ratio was 2.1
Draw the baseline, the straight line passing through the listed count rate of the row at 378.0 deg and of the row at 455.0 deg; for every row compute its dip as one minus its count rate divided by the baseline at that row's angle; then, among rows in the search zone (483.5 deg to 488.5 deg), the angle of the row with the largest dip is 484.0 deg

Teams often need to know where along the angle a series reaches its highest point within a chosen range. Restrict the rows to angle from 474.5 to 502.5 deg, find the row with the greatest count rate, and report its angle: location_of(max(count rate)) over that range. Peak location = 487.0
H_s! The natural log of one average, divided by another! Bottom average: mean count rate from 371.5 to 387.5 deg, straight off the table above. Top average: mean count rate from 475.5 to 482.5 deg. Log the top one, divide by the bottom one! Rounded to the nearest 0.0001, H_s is 0.0127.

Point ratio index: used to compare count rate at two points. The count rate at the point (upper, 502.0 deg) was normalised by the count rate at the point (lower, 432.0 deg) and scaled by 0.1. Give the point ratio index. 0.100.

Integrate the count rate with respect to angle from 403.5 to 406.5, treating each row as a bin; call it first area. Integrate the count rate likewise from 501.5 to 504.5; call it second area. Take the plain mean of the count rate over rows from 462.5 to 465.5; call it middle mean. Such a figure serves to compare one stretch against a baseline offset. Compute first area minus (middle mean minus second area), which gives 2305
